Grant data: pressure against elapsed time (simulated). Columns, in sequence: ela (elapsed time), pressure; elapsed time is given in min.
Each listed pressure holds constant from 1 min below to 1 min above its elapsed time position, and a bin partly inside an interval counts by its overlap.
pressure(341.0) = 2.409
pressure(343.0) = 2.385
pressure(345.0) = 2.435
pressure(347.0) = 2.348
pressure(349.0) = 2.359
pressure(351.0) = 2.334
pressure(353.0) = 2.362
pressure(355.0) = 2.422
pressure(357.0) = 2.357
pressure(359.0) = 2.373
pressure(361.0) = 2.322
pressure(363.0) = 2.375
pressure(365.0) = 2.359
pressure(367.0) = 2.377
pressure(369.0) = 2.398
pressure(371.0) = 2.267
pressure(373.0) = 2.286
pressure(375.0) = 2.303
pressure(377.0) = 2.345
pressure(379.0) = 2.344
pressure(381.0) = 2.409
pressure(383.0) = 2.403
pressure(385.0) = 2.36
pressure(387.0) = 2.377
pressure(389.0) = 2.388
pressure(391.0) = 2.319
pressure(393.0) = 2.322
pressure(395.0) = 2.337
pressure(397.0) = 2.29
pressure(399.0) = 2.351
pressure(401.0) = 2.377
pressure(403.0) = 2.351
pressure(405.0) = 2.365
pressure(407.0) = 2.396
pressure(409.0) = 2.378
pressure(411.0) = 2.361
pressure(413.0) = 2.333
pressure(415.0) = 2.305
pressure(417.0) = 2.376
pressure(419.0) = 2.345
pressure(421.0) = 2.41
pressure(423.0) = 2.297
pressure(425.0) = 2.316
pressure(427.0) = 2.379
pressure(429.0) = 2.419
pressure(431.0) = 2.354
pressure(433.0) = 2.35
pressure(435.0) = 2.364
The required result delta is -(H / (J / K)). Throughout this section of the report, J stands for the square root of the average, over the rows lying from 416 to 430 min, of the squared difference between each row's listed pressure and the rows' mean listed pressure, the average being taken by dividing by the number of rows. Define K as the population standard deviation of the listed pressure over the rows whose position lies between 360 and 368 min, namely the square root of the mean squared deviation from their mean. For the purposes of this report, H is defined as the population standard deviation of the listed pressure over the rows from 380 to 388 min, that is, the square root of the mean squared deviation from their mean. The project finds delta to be -0.0103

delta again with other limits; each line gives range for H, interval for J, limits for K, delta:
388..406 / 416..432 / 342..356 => -0.0257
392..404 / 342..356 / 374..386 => -0.0281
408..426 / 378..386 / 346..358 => -0.0356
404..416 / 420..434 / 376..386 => -0.0200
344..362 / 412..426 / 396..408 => -0.0311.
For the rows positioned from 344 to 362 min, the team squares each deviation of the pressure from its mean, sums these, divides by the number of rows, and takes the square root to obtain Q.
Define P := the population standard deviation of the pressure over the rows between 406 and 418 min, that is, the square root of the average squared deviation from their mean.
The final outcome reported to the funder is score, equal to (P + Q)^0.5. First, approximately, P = 0.031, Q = 0.0355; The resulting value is 0.257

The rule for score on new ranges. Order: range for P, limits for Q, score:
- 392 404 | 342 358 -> 0.247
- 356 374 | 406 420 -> 0.266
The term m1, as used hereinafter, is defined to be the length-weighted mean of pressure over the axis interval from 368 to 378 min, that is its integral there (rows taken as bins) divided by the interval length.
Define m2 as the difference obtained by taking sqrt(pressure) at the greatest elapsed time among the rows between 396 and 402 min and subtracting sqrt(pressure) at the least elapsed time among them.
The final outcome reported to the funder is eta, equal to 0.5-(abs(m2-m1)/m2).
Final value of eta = -80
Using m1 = 2.32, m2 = 0.028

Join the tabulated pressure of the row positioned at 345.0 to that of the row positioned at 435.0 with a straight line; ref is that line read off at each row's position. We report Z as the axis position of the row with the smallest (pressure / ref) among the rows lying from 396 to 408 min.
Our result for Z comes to 397.0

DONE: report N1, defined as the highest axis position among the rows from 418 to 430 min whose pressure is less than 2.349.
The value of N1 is 425.0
